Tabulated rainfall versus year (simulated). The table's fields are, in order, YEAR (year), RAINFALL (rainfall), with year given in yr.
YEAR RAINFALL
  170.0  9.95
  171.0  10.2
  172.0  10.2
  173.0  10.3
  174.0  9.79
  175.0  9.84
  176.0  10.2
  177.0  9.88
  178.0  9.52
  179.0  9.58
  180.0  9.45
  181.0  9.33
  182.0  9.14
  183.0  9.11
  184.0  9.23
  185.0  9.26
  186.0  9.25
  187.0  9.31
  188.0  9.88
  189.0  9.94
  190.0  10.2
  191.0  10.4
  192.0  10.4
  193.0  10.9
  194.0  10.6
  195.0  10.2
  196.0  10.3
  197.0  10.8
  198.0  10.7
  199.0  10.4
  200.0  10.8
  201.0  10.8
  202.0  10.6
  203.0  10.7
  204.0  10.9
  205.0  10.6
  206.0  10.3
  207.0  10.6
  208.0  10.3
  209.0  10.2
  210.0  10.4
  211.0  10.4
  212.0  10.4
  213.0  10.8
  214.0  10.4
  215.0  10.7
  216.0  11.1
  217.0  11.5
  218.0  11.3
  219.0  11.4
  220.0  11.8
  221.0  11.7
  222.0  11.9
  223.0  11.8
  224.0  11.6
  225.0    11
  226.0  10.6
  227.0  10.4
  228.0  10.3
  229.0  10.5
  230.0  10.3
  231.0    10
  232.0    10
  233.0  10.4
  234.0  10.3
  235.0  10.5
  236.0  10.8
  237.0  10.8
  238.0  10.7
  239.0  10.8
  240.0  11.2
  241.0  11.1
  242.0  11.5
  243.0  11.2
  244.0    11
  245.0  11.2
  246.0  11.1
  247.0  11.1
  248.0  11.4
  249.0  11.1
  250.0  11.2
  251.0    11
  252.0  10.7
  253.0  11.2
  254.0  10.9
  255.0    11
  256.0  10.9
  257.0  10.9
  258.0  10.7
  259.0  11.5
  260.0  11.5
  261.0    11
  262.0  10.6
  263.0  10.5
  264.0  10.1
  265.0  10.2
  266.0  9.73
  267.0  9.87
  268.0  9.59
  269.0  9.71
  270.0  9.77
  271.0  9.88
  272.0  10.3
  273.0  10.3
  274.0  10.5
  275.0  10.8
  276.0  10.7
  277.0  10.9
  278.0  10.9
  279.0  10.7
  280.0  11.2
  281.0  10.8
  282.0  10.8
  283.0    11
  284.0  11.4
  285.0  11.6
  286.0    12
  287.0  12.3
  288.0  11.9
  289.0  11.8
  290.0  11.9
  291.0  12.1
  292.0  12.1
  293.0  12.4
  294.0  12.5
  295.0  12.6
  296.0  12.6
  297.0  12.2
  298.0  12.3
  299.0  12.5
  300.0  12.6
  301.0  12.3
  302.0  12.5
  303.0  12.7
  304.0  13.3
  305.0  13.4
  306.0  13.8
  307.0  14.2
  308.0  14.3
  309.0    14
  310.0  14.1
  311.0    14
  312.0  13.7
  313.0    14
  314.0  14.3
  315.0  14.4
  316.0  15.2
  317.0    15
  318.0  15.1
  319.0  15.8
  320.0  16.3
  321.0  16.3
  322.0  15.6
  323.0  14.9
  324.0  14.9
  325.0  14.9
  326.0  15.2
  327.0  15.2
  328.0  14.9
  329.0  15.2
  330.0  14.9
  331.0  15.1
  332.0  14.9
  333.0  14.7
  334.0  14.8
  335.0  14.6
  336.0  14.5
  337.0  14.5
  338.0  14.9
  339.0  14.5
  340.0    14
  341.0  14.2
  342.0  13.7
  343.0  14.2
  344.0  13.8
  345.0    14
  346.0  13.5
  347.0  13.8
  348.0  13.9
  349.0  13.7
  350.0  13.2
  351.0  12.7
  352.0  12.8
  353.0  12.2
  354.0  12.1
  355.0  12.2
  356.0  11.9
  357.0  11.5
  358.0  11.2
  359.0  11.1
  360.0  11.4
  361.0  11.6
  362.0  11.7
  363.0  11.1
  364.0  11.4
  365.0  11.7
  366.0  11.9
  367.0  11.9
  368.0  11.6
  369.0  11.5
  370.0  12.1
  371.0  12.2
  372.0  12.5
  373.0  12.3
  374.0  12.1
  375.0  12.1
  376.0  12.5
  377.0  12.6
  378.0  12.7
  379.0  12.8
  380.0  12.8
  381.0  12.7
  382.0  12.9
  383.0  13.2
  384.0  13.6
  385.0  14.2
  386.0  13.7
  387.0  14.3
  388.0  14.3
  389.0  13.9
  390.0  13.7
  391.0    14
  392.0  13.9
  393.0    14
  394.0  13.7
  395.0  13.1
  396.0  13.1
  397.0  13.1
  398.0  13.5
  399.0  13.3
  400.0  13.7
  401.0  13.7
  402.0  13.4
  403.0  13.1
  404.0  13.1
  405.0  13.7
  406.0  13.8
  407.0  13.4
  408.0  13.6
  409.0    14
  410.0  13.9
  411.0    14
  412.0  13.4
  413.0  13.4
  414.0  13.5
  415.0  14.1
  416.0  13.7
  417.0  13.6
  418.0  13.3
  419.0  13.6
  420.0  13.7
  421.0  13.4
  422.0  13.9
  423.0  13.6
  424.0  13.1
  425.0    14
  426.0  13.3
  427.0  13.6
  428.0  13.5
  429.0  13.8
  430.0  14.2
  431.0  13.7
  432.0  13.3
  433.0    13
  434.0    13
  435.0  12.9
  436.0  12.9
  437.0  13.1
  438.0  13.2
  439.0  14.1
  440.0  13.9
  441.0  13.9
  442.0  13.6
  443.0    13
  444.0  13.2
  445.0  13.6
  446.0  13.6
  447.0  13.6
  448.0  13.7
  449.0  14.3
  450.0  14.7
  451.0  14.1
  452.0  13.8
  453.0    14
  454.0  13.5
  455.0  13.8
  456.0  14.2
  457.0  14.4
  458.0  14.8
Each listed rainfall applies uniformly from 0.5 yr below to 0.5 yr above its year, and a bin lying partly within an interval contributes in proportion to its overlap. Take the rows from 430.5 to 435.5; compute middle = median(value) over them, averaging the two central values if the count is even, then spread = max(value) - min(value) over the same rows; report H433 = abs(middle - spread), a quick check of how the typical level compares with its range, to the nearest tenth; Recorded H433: 12.2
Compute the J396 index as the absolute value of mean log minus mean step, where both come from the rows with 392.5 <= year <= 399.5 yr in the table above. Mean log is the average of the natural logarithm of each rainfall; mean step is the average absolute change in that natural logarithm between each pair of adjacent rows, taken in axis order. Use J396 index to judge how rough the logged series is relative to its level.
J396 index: 2.58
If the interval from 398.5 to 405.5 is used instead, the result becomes 2.58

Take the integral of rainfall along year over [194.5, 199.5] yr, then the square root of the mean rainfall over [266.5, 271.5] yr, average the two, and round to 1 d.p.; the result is 27.8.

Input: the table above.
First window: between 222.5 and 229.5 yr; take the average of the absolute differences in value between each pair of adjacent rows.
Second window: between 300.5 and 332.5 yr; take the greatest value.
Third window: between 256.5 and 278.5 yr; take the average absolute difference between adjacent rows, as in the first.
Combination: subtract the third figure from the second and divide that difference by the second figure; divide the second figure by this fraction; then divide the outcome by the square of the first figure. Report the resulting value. 206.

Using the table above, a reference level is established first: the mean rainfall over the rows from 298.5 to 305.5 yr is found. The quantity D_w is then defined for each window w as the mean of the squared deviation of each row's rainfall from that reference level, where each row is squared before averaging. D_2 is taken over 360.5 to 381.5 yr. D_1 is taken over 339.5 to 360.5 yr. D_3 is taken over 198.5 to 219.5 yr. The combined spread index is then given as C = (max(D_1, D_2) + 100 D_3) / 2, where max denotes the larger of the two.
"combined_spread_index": 220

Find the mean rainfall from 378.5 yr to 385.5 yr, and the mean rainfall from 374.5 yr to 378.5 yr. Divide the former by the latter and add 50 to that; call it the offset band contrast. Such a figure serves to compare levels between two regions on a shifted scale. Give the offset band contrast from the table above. 51.1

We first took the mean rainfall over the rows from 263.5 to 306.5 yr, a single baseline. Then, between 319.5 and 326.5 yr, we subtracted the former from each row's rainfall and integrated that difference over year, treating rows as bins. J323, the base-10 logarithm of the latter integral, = 1.45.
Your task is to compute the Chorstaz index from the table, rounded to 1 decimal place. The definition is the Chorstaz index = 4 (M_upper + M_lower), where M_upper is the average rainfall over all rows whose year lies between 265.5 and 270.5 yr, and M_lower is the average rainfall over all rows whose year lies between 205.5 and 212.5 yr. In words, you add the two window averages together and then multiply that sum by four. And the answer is 80.4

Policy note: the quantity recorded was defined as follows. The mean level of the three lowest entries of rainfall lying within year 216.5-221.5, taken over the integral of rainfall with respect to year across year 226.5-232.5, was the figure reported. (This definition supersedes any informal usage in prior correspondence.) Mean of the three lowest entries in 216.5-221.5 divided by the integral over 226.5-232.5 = 0.19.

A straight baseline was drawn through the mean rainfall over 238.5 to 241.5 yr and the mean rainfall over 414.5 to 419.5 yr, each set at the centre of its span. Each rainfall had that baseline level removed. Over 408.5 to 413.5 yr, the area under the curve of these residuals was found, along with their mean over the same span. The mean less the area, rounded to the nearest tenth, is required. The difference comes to -0.7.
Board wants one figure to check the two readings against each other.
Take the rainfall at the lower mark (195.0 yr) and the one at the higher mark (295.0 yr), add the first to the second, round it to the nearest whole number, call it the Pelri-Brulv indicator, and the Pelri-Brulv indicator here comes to 23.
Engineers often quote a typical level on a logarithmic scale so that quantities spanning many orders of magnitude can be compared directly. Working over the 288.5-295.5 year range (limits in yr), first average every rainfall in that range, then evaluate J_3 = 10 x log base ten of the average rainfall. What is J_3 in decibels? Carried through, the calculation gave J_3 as 10.9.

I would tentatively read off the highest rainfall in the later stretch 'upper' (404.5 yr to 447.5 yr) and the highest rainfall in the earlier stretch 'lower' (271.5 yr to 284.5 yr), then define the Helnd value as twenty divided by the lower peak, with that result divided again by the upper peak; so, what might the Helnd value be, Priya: 0.124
